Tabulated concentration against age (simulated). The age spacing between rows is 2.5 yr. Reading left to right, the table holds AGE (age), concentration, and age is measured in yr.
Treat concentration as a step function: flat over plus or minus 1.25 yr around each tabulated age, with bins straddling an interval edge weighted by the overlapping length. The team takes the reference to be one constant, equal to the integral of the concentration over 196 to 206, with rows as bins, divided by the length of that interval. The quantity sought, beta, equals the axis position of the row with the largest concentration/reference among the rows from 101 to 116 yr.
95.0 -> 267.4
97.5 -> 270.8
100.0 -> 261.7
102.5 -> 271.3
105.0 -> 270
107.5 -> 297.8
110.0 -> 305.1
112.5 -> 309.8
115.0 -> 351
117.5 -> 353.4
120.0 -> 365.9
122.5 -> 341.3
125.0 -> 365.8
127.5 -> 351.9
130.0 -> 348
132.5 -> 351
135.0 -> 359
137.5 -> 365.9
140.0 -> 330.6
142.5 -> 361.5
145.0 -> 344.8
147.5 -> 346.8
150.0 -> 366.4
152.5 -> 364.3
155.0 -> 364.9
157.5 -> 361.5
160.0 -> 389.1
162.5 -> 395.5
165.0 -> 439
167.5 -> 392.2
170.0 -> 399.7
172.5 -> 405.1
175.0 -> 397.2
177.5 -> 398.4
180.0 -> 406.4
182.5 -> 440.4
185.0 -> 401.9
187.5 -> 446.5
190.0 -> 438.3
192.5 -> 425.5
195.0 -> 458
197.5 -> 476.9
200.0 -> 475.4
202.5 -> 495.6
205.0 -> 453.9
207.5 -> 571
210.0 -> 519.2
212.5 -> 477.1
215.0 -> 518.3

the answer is 115.0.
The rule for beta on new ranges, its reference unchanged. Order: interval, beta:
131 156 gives 150.0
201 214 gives 207.5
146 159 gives 150.0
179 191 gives 187.5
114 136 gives 120.0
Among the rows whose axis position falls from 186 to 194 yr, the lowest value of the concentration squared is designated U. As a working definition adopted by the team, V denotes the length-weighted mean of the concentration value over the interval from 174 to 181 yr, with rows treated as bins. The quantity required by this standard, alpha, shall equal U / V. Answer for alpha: 452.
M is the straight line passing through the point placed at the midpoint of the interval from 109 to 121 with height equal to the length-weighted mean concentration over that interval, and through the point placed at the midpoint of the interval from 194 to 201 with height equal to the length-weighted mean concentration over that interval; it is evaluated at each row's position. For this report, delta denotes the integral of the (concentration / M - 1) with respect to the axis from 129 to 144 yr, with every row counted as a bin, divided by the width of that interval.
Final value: -0.051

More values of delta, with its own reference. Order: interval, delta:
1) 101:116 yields -0.085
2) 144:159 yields -0.094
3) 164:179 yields -0.055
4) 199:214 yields 0.030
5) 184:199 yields -0.040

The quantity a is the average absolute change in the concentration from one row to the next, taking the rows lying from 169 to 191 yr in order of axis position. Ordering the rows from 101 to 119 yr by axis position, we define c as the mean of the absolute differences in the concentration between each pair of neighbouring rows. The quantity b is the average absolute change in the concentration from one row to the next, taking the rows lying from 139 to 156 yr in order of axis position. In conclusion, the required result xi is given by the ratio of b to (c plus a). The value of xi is 0.37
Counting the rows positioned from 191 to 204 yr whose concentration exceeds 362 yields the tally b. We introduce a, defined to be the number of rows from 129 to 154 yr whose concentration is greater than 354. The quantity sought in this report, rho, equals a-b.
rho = 0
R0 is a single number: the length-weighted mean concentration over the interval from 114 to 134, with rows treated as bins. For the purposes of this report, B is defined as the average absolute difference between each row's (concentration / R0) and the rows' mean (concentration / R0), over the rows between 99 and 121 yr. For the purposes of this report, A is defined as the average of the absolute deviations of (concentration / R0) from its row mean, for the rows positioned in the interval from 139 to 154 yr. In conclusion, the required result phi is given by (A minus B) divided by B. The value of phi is -0.63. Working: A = 0.033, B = 0.089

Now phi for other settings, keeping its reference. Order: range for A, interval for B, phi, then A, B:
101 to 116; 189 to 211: -0.36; 0.060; 0.093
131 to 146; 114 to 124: 0.48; 0.028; 0.019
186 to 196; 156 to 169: -0.42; 0.029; 0.049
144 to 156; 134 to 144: -0.21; 0.026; 0.033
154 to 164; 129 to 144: 0.54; 0.041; 0.027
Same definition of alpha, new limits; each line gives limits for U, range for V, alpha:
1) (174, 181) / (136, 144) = 447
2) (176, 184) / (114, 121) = 445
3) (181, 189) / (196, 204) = 336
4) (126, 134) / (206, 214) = 233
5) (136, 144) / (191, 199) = 241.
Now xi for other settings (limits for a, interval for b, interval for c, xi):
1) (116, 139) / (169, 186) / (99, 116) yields 0.58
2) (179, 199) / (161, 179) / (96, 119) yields 0.47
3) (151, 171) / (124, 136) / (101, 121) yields 0.22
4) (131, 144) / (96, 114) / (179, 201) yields 0.23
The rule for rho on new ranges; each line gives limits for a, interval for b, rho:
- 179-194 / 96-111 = 6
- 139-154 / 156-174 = -3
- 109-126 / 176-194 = -5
